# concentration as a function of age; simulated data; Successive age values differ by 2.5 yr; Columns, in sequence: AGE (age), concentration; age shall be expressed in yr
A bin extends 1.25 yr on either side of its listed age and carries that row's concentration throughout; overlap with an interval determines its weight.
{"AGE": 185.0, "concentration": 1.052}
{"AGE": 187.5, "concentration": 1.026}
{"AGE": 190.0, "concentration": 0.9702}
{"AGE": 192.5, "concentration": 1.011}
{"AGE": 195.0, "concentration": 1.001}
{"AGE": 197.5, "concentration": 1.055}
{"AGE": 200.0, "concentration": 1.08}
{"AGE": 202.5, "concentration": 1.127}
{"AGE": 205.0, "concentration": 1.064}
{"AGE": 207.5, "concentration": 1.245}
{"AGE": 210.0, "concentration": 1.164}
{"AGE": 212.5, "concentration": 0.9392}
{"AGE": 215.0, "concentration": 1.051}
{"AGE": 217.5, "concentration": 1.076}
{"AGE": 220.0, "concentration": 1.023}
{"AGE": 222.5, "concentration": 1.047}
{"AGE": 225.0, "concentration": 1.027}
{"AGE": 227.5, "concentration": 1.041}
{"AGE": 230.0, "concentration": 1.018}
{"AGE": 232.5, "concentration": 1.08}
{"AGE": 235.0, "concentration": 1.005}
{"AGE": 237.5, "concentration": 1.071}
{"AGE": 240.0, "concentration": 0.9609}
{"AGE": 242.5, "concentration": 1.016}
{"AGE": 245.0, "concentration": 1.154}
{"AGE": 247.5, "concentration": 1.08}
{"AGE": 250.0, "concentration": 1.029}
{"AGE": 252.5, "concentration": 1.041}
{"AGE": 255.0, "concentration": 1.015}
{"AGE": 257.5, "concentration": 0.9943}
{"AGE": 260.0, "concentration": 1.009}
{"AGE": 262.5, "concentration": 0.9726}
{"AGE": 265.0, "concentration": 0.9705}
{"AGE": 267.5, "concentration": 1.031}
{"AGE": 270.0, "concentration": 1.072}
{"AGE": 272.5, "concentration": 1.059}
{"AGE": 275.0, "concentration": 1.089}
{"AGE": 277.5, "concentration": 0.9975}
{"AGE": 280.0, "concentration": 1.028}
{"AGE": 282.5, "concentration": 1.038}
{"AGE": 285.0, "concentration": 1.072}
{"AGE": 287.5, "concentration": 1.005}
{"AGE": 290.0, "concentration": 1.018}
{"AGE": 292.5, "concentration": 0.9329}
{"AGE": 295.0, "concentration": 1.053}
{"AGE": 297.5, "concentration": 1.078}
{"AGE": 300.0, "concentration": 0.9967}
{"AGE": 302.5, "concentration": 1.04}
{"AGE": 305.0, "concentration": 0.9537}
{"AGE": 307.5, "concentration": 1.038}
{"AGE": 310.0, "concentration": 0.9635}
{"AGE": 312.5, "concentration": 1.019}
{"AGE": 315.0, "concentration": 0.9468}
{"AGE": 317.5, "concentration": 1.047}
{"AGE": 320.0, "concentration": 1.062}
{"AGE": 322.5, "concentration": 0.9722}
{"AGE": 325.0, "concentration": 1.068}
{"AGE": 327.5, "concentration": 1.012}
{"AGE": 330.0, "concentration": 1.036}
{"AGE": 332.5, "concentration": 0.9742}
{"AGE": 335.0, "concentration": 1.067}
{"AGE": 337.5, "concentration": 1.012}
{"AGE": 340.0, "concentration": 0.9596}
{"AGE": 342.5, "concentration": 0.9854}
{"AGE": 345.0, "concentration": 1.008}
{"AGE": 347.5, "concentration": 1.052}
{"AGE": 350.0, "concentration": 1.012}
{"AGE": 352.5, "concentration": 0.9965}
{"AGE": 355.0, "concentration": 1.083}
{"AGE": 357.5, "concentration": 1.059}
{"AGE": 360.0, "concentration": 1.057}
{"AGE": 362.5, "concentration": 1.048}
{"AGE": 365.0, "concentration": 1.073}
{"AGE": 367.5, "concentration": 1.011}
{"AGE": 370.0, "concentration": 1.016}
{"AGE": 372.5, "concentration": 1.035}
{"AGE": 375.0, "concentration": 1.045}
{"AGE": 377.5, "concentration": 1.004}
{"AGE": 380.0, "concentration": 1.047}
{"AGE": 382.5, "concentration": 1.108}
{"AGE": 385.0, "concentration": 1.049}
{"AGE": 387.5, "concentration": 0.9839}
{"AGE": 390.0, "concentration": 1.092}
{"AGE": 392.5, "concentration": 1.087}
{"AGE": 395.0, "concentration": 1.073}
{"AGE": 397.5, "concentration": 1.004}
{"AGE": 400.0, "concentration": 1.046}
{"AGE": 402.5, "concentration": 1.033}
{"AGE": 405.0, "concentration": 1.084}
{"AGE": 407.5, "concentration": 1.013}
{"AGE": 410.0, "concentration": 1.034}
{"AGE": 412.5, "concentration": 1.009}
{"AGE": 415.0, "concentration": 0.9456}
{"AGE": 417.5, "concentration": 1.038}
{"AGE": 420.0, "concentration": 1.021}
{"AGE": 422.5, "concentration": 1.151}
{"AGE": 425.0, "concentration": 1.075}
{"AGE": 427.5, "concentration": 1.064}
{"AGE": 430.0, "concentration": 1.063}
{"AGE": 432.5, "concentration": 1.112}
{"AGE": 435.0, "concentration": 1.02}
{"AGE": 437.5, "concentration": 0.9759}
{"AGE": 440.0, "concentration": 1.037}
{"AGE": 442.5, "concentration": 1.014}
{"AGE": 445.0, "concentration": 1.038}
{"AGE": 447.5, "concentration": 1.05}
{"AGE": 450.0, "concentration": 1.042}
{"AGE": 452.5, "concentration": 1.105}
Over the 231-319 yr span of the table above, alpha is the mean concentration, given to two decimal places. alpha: 1.03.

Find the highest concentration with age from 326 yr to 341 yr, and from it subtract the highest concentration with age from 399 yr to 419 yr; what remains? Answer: -0.02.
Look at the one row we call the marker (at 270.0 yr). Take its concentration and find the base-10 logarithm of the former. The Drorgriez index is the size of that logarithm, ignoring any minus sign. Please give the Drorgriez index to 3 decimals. 0.030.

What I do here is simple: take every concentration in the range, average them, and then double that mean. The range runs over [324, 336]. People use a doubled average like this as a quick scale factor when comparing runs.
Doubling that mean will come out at 2.06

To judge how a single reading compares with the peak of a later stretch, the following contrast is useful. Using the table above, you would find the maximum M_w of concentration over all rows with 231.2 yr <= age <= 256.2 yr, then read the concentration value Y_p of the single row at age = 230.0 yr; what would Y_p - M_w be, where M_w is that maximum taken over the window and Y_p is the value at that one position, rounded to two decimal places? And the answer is -0.14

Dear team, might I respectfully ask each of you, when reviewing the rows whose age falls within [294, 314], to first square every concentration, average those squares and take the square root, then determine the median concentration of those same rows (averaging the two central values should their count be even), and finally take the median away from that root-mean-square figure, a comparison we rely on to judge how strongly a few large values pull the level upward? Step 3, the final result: -0.010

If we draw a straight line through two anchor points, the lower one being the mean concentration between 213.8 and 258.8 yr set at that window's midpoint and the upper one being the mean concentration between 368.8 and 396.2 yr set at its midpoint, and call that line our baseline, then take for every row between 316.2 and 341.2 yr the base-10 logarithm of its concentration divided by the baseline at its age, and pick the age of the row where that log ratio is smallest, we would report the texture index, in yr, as 340.0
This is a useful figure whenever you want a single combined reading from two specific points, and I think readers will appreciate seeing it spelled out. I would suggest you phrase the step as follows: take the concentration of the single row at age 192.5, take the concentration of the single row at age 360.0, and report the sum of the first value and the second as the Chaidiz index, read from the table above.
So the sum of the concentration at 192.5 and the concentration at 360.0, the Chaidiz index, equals 2.07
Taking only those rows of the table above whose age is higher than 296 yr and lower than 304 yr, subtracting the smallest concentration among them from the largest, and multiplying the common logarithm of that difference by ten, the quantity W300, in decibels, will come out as -11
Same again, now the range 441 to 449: -14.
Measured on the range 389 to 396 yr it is -17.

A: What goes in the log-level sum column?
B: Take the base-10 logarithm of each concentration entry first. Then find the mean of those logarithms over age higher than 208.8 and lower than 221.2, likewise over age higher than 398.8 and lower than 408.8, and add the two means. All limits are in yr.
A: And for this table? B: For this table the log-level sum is 0.039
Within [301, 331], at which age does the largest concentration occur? 325.0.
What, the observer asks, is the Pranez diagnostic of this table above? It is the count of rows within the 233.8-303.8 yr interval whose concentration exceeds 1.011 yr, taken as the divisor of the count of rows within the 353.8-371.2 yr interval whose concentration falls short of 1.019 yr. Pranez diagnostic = 0.11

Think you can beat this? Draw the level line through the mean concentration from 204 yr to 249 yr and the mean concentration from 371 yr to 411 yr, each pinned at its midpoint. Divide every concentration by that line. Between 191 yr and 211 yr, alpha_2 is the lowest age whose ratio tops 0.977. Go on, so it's 197.5 yr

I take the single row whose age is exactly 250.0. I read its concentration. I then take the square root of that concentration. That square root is 1.01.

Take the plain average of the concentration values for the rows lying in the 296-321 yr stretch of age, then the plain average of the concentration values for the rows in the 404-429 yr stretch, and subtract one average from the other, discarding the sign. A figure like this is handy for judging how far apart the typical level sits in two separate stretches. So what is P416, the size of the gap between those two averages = 0.029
